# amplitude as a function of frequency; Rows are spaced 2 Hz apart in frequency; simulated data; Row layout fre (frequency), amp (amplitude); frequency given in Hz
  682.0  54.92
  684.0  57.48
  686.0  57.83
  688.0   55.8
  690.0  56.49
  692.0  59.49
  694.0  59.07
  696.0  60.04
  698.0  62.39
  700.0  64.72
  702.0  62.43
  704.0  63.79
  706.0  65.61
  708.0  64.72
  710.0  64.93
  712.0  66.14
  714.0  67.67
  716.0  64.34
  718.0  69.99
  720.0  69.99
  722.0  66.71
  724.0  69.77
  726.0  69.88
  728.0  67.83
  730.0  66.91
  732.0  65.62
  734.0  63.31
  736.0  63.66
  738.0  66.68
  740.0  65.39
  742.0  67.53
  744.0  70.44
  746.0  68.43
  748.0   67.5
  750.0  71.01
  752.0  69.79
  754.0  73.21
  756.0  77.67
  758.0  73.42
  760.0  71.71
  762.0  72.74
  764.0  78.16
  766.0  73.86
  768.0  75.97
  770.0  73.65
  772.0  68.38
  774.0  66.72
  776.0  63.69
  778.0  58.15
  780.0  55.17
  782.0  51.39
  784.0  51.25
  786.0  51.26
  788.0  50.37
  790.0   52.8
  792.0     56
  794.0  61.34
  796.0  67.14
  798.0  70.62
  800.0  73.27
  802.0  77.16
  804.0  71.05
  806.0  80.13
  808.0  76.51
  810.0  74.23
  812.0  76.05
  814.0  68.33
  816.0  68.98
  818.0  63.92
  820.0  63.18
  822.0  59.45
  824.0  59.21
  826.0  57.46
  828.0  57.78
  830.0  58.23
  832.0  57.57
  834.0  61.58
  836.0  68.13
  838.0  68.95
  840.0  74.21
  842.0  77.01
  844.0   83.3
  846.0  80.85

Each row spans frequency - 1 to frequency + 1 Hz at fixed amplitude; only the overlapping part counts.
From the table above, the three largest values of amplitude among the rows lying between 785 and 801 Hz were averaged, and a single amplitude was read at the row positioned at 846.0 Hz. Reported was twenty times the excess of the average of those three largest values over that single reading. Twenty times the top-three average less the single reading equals -210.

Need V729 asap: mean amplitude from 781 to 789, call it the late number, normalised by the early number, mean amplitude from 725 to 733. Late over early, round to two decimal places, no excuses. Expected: 0.76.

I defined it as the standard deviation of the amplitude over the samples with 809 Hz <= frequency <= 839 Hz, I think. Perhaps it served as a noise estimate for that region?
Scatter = 6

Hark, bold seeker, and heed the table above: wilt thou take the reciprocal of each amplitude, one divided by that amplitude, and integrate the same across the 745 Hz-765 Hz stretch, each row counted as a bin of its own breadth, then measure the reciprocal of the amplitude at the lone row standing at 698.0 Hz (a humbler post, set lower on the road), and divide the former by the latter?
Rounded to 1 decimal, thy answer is 17.3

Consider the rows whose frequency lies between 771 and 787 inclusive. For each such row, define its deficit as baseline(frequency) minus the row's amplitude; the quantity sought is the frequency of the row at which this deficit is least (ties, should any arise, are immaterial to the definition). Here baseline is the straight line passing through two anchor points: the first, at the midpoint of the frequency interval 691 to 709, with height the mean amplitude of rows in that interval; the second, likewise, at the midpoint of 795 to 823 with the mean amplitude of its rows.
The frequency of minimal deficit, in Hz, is 772.0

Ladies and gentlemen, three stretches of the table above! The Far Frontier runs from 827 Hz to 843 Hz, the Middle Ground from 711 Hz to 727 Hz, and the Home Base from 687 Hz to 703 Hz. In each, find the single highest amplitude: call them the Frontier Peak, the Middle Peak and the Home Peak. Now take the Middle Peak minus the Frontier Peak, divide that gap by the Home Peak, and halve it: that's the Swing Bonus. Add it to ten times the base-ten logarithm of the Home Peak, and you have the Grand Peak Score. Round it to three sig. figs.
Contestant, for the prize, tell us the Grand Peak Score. 18.1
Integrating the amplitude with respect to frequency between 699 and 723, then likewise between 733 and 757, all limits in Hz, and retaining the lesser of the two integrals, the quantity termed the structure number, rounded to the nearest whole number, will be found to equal 1582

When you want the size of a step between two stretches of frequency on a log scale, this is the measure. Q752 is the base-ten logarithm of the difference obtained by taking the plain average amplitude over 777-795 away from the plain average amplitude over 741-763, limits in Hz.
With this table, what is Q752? 1.2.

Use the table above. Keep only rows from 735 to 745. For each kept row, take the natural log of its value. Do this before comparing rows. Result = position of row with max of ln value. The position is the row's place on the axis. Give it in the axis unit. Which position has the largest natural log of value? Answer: 744.0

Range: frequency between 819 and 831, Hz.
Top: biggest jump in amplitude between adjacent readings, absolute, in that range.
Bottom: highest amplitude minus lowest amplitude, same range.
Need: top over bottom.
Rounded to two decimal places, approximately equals 0.65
